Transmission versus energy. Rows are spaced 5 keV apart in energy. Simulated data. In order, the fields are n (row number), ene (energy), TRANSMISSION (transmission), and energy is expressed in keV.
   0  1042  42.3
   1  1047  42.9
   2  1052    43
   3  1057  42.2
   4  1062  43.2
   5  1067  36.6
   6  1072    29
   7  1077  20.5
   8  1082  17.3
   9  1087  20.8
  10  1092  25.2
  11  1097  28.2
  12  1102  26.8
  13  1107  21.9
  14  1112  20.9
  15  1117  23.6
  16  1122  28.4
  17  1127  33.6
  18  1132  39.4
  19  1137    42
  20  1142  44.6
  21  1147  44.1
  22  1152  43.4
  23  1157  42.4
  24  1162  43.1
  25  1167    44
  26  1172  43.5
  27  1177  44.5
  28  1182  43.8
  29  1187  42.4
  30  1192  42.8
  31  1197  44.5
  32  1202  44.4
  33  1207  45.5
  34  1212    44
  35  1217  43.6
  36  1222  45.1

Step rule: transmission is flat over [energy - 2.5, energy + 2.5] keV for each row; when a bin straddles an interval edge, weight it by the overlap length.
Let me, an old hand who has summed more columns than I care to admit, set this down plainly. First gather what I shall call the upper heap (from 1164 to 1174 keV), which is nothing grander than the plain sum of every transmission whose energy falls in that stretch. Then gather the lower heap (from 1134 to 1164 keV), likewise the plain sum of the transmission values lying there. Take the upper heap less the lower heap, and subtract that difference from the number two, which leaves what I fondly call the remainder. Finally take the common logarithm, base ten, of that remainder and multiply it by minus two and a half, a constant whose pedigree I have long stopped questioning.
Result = -5.6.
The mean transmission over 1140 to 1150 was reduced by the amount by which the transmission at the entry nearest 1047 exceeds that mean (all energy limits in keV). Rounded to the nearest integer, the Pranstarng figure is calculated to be 46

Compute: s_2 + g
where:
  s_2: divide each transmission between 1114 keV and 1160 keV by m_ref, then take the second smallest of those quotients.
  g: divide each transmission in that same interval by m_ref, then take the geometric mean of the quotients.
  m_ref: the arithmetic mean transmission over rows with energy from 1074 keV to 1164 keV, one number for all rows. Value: 2.1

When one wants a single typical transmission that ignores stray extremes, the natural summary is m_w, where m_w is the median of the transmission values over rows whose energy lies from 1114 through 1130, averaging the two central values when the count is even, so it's 28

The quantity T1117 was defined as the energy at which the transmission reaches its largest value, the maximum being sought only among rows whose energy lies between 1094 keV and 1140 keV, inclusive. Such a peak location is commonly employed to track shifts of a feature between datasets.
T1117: 1137 keV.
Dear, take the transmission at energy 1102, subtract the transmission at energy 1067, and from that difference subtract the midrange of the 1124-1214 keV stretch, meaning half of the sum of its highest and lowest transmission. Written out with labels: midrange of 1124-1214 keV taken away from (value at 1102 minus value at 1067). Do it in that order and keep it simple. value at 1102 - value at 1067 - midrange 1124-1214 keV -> -49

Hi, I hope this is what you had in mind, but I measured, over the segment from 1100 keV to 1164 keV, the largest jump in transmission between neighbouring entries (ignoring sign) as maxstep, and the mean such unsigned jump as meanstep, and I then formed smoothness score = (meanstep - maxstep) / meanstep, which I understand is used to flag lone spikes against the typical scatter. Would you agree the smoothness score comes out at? -1.14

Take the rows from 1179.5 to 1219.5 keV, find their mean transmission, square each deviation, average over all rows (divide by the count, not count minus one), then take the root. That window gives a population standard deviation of 1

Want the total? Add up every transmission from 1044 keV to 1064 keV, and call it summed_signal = 171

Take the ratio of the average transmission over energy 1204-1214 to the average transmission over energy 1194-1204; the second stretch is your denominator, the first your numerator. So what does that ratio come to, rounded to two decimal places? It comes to 1.01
